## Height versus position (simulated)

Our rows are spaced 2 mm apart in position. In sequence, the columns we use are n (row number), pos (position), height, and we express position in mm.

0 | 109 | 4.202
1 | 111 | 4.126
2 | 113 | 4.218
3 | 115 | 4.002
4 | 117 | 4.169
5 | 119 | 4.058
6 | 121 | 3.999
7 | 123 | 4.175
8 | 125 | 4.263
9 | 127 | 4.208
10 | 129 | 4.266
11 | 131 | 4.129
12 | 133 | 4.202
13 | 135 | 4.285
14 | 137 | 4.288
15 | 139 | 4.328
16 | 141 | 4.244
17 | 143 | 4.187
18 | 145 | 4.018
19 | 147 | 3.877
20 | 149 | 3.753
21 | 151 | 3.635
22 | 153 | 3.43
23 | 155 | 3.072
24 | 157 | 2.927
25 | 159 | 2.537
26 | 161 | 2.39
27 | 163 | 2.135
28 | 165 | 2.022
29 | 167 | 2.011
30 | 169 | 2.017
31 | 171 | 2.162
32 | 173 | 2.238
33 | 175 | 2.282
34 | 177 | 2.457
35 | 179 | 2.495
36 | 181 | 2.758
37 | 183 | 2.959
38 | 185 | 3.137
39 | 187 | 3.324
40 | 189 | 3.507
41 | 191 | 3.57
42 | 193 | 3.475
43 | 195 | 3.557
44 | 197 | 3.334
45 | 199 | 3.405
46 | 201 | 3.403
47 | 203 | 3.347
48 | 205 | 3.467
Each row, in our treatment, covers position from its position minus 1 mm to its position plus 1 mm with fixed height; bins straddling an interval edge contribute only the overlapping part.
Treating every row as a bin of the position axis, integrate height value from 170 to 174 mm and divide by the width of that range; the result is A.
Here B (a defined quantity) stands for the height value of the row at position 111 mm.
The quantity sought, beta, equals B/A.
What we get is 1.88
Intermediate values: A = 2.2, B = 4.126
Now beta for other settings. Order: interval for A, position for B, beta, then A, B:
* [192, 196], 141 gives 1.21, 3.5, 4.244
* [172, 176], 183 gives 1.31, 2.3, 2.959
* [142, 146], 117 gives 1.02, 4.1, 4.169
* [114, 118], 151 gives 0.89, 4.1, 3.635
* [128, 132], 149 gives 0.89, 4.2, 3.753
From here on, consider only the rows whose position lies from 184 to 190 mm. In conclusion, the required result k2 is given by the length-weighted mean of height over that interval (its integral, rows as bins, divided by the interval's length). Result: 3.3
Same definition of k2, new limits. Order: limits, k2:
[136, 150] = 4.1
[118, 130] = 4.2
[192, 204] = 3.4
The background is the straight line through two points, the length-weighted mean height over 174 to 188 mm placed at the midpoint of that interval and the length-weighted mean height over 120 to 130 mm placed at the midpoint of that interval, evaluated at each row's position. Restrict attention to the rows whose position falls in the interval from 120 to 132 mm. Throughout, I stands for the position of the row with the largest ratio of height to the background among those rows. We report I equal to 129 mm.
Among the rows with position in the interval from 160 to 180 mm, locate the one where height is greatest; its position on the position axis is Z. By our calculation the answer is 179 mm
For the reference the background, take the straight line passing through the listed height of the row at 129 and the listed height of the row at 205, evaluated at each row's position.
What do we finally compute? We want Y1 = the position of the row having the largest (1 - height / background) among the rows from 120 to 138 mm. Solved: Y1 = 121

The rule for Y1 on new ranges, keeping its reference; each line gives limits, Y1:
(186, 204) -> 187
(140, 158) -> 157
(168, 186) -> 169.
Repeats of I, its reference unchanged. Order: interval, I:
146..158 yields 147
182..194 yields 191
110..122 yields 117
